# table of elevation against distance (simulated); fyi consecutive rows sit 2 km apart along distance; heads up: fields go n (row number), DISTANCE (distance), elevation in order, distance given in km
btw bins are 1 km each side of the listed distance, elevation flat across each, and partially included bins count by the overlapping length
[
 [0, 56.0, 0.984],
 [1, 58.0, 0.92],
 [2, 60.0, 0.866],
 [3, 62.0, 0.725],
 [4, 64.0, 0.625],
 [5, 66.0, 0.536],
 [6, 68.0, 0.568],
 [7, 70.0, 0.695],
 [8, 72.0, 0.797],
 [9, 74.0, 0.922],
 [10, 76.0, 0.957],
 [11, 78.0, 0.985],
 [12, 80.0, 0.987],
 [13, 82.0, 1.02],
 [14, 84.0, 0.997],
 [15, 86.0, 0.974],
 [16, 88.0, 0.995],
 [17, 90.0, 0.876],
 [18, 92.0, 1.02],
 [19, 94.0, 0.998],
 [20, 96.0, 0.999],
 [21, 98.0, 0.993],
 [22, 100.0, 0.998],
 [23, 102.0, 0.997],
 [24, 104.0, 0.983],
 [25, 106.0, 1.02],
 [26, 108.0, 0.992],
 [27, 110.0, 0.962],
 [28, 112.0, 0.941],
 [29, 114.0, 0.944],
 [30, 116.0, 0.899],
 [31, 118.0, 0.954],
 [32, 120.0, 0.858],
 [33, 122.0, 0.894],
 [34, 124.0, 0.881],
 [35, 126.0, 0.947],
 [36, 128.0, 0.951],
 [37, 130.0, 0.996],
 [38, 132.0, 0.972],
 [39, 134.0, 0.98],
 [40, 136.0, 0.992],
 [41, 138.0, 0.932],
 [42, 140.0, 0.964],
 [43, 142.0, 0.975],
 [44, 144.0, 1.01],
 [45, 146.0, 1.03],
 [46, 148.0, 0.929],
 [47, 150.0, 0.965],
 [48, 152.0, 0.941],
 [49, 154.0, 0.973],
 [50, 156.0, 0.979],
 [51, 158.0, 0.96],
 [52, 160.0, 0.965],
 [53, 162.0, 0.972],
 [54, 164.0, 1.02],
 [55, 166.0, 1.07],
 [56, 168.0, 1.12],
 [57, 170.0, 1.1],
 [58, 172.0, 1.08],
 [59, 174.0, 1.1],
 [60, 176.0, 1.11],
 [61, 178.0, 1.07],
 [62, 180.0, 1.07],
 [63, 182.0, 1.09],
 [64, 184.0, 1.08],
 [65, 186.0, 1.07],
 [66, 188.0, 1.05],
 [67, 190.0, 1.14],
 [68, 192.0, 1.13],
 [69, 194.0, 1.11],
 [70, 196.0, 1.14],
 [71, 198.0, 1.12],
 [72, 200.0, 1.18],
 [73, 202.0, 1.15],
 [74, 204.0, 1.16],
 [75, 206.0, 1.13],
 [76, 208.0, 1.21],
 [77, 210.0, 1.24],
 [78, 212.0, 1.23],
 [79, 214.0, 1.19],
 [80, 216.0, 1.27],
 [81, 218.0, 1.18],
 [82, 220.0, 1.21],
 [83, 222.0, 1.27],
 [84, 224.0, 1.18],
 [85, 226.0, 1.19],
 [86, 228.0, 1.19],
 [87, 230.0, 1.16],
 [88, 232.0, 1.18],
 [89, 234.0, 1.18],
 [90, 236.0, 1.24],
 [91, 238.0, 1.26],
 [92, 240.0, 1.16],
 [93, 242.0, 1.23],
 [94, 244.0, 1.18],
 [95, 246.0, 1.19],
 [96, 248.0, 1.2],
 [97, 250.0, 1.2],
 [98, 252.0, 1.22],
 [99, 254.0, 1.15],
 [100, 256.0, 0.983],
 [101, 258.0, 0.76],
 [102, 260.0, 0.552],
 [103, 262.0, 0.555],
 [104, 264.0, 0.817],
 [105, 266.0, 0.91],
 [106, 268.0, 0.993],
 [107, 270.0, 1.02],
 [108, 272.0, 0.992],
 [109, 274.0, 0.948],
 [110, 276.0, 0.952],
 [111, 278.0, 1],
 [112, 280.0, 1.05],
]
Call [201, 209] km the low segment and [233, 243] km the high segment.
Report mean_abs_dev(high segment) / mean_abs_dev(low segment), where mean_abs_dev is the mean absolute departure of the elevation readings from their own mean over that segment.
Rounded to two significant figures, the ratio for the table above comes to 1.5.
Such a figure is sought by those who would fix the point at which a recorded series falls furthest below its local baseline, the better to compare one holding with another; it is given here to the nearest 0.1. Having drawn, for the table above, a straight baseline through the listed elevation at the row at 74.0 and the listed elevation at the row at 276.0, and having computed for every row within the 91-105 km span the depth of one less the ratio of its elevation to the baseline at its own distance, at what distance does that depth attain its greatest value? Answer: 104.0 km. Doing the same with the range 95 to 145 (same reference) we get 120.0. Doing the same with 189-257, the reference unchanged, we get 256.0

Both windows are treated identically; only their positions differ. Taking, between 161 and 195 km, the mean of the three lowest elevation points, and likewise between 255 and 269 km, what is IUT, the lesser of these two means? 0.622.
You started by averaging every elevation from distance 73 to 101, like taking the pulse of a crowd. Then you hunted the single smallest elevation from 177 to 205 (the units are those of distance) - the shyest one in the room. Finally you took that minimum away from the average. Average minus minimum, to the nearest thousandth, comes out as -0.070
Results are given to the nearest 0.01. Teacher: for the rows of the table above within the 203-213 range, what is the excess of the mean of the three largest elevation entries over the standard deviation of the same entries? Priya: 1.18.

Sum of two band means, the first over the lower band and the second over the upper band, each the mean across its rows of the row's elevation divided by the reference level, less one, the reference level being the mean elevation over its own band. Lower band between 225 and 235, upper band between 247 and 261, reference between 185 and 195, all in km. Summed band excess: -0.01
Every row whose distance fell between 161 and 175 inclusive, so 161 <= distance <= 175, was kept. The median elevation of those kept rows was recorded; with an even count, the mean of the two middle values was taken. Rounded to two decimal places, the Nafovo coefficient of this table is 1.08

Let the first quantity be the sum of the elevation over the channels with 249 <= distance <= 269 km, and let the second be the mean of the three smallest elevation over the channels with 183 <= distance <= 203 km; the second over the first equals 0.117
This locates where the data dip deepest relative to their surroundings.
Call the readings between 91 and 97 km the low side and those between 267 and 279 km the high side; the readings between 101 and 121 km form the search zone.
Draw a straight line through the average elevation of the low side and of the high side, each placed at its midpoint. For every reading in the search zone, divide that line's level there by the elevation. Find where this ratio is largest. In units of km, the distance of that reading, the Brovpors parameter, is 120.0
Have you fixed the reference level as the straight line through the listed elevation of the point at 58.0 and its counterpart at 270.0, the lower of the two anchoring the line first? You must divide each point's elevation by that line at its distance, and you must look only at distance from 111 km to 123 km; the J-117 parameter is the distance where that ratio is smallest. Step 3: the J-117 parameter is 120.0 km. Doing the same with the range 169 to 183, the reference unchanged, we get 180.0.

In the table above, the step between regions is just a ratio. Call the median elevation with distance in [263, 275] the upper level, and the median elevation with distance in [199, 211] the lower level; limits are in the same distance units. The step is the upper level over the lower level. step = 0.83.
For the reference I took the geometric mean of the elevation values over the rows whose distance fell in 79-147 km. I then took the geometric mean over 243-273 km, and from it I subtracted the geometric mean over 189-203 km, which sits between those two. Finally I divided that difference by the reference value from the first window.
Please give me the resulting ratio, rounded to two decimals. -0.19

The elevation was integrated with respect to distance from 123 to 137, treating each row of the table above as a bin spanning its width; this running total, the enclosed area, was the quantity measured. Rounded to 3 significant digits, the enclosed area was 13.4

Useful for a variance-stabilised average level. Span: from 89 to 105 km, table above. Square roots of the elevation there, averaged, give 0.99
